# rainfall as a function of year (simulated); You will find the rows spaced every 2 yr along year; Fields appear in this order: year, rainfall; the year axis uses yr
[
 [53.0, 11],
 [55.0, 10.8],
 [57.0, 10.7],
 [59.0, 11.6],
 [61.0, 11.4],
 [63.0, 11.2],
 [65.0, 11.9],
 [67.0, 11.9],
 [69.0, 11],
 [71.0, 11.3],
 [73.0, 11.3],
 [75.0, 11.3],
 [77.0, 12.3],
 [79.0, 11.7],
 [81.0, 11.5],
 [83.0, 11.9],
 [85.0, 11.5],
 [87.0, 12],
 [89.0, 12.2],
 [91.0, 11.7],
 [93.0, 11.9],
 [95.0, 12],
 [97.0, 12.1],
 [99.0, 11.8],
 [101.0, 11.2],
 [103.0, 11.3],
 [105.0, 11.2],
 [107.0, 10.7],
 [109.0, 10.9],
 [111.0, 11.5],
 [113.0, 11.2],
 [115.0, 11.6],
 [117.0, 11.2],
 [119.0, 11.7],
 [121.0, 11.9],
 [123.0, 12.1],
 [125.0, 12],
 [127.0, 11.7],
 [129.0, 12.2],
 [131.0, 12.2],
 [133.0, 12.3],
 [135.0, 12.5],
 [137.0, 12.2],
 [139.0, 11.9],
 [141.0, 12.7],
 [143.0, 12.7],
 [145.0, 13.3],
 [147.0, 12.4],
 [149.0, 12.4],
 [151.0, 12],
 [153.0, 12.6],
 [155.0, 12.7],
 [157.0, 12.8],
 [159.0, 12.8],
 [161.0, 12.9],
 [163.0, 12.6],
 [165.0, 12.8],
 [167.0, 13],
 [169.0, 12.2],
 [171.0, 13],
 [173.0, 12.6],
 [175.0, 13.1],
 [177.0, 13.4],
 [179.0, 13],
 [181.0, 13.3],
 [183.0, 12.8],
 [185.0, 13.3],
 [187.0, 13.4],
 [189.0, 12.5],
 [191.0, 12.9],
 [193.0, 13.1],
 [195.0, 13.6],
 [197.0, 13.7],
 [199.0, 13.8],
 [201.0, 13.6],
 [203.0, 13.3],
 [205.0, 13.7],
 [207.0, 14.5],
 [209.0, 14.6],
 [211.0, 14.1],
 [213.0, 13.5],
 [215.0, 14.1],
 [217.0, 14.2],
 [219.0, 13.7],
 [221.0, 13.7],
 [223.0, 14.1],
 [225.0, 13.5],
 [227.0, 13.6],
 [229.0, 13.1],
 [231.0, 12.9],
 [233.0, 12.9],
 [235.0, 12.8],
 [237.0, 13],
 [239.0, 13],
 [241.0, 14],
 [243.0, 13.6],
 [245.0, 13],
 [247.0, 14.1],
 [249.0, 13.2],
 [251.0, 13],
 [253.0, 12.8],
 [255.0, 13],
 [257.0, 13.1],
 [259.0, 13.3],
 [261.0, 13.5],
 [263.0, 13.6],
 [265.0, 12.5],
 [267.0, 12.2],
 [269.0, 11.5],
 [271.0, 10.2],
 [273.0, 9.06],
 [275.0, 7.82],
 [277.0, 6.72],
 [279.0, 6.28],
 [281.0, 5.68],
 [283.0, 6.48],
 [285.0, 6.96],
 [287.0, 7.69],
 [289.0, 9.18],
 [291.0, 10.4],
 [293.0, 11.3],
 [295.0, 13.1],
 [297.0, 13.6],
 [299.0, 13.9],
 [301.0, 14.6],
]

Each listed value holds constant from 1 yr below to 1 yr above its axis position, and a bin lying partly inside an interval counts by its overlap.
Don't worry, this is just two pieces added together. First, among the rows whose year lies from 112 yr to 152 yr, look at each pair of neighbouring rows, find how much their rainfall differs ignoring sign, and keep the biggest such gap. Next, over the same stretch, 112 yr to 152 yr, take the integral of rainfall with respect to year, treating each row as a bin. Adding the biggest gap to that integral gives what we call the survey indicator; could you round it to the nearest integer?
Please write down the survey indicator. 485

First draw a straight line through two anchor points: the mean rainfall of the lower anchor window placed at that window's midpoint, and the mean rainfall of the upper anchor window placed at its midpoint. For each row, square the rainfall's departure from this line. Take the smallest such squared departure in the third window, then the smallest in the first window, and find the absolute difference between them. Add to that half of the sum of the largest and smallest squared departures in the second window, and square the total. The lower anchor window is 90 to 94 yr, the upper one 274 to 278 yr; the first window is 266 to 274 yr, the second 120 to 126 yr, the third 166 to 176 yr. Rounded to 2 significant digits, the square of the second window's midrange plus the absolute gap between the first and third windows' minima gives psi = 10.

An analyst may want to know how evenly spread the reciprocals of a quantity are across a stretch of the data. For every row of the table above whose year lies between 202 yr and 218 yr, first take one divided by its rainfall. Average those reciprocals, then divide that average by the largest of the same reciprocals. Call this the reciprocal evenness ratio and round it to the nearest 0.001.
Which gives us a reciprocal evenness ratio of 0.951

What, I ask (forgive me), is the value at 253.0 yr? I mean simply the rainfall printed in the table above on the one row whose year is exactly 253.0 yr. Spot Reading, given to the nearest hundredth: 12.80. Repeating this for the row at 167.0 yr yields 13.00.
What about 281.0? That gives 5.68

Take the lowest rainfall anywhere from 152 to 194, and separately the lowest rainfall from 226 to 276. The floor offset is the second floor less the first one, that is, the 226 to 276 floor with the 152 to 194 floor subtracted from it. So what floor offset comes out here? -4.4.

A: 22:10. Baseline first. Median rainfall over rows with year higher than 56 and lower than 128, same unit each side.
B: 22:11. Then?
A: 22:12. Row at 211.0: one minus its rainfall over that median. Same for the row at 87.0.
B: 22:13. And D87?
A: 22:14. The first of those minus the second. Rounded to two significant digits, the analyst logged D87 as -0.18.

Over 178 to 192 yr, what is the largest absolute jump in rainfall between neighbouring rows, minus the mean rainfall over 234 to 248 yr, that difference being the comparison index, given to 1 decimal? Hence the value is -12.5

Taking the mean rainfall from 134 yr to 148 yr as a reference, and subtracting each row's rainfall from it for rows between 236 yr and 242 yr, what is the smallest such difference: -1.5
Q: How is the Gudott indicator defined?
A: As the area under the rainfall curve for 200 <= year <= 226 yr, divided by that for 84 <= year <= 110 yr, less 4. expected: -2.80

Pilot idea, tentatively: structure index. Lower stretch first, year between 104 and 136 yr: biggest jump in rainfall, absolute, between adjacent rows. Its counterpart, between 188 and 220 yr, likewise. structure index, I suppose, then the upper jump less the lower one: 0.20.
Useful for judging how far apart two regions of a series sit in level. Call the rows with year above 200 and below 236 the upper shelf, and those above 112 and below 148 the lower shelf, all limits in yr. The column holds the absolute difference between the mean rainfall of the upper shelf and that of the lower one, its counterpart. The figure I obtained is 1.6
